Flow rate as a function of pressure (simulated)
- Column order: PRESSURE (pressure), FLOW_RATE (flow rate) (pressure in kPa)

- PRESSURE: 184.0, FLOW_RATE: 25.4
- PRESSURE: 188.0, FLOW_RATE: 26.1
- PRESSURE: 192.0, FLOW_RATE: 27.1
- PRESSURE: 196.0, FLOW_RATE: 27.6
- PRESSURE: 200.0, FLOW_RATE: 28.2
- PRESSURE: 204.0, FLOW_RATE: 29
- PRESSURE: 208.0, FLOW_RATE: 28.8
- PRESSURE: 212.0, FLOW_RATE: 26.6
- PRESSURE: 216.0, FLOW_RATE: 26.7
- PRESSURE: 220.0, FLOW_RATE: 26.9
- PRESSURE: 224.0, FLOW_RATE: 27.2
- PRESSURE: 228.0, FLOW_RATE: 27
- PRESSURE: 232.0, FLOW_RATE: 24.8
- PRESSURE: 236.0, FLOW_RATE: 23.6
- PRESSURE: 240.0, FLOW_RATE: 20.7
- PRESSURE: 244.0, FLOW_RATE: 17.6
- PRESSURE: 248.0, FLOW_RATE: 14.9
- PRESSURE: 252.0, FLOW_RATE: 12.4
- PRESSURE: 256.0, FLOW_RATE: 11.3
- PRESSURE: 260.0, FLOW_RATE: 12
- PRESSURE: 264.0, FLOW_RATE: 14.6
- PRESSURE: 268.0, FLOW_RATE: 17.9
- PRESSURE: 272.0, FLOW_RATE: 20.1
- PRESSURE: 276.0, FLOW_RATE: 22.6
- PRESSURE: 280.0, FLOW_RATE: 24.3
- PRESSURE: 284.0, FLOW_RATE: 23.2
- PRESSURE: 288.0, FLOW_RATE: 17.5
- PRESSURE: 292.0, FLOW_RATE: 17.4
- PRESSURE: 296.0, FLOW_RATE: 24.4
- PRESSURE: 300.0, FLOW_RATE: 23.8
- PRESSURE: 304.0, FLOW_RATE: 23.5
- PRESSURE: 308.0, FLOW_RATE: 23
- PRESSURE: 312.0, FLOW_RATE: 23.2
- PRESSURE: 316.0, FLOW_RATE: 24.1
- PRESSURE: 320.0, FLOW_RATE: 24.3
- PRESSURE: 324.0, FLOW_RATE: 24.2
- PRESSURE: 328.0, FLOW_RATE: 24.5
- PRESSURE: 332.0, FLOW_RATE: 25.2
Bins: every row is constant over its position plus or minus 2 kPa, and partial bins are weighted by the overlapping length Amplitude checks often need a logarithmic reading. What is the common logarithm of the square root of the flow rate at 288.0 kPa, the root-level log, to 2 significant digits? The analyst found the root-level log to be 0.62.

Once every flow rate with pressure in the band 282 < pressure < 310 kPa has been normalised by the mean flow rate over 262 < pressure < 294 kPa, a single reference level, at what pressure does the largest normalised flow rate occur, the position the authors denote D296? 296.0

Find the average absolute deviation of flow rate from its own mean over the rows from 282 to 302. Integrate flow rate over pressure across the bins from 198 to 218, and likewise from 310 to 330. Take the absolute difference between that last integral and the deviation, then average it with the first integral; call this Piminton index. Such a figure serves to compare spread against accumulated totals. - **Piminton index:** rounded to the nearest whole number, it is 518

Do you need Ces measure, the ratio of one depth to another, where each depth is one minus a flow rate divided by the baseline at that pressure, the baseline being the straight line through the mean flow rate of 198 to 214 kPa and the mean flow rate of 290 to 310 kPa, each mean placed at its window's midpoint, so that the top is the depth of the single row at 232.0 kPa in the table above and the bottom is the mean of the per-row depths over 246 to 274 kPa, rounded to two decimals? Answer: 0.16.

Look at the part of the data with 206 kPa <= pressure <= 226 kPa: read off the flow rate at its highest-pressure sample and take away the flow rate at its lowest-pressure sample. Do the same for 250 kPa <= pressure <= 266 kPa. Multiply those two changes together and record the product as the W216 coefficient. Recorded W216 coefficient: -4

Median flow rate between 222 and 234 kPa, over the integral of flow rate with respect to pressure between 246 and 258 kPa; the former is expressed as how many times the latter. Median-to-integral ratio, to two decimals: 0.17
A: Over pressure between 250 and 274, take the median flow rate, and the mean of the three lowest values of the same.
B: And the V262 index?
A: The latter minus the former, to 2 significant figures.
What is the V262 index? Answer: -1.6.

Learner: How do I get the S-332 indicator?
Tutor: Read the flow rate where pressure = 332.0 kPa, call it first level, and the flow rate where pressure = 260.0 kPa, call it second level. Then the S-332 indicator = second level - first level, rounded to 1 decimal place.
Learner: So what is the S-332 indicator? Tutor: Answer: -13.2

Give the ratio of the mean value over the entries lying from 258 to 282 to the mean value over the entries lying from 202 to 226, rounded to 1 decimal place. 0.7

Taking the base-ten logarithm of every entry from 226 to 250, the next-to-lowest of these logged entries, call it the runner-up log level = 1.25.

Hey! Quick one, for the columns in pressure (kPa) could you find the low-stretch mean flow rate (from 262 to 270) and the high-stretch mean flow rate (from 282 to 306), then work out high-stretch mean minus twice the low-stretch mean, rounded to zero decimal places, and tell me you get -11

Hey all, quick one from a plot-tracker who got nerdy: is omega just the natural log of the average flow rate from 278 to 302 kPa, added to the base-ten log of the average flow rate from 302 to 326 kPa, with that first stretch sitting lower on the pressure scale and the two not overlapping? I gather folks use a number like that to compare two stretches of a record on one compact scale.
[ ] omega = 4.46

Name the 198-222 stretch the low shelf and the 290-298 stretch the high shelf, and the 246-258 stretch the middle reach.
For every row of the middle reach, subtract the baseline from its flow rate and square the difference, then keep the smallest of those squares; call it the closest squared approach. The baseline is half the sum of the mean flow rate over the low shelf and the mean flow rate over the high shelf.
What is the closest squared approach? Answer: 88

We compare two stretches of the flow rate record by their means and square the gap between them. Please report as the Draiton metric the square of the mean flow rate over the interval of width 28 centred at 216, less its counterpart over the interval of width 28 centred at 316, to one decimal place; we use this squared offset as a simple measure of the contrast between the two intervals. 13.2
